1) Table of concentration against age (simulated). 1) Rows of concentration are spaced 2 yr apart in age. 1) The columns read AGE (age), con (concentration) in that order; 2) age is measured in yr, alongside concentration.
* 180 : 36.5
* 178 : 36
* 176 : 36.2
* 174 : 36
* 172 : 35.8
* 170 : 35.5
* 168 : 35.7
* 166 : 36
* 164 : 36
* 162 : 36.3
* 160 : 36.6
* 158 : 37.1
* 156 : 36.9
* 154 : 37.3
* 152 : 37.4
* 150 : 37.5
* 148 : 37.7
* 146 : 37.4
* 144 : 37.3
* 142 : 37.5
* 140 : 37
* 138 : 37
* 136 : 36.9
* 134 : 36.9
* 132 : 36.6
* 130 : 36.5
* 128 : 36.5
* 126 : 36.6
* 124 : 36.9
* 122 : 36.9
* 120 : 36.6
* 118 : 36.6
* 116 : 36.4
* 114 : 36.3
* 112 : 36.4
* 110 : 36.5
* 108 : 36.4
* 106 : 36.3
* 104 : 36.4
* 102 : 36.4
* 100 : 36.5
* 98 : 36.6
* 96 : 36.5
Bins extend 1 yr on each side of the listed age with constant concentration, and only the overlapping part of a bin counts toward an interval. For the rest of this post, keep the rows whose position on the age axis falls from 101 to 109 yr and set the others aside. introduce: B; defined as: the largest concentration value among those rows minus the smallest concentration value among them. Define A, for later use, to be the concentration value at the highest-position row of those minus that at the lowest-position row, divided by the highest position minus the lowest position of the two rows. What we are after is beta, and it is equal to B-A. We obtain 0.10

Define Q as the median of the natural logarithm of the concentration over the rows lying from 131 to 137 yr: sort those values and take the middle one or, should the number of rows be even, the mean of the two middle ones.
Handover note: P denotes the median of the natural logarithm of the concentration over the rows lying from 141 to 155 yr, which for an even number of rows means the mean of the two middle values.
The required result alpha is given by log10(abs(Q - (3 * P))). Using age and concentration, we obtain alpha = 0.861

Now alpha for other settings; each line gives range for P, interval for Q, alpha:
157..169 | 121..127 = 0.855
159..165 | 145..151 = 0.854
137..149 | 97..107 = 0.861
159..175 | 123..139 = 0.854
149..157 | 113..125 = 0.861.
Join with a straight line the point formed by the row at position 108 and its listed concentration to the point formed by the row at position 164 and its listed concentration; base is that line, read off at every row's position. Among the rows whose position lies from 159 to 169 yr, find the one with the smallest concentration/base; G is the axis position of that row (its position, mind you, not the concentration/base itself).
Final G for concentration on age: 168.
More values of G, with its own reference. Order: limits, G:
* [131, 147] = 132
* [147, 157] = 156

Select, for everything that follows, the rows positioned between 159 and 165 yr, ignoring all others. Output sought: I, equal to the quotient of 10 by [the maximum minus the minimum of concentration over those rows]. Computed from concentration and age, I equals 17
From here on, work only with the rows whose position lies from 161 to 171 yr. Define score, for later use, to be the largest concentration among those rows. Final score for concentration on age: 36.3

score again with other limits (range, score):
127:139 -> 37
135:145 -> 37.5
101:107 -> 36.4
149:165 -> 37.5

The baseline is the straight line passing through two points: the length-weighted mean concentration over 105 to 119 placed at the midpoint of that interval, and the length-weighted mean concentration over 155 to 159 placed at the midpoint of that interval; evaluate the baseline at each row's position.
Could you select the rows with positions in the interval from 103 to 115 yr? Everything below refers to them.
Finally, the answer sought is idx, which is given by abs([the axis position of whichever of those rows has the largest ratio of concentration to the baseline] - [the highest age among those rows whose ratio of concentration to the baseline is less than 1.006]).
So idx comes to 4 yr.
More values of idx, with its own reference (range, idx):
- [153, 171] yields 16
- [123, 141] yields 12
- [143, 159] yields 10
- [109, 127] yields 4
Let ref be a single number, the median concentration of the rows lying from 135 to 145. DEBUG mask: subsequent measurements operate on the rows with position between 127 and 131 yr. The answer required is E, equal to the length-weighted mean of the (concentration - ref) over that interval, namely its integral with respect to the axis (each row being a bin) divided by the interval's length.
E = -0.50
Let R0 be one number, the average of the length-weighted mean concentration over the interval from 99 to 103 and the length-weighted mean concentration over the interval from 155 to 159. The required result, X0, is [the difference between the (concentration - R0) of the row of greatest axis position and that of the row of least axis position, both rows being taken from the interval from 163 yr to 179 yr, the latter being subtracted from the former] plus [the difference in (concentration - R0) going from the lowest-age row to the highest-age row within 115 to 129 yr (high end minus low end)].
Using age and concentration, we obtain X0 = 0.10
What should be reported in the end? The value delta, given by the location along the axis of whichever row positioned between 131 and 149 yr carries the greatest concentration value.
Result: 148 yr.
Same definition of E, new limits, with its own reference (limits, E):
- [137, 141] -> 0.00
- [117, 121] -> -0.40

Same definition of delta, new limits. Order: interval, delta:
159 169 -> 160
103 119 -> 118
